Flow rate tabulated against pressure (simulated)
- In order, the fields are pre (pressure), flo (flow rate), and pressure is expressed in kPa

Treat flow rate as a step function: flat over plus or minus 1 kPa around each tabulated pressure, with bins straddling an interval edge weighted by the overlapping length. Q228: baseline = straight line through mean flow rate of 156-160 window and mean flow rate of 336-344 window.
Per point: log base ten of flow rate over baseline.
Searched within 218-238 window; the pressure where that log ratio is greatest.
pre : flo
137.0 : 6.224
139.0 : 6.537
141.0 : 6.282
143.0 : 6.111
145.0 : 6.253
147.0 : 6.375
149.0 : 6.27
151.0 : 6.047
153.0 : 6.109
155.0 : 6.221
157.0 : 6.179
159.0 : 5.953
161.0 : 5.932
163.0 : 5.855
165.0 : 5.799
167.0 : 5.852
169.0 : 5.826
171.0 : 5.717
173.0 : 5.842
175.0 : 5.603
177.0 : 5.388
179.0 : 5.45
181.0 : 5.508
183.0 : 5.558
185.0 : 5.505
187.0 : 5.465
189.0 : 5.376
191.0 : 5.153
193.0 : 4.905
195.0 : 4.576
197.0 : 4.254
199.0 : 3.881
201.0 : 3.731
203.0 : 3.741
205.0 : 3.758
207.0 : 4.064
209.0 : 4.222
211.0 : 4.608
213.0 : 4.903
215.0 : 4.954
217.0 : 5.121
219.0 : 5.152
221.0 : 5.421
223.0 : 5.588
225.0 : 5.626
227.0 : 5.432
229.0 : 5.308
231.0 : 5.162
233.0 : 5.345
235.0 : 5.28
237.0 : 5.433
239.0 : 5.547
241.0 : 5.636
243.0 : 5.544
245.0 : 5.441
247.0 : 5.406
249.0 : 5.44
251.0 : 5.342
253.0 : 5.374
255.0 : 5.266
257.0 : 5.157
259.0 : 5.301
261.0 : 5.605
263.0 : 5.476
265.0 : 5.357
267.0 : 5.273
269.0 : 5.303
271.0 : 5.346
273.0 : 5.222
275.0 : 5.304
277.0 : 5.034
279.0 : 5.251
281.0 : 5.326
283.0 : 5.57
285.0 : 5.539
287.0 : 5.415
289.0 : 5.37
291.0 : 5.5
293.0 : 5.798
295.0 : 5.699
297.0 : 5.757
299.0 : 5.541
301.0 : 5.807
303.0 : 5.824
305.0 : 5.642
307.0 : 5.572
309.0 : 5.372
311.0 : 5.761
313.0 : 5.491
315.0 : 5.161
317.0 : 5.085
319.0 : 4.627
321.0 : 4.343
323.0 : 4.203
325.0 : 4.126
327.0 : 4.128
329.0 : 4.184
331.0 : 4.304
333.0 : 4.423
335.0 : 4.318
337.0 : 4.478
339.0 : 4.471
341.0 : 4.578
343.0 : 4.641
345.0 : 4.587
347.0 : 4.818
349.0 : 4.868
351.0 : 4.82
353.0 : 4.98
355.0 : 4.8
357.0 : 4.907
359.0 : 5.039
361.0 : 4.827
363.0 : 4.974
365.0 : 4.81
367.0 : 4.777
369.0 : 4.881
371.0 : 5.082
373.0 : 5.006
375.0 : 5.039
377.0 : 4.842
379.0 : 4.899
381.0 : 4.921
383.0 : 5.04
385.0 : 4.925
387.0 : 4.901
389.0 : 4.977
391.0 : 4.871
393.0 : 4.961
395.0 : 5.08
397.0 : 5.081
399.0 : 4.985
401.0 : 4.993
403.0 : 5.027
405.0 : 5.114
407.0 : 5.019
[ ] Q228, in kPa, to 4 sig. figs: 225.0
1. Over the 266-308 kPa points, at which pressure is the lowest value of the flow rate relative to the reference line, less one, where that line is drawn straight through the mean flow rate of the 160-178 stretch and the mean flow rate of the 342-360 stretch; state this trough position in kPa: 277.0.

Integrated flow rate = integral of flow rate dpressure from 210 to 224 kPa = 71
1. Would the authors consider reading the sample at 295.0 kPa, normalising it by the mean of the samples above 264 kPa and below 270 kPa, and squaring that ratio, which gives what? 1.2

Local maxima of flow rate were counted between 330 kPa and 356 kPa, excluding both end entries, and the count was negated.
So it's -5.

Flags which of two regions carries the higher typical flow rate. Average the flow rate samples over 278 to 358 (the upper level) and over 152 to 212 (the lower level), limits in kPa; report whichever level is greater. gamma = 5.20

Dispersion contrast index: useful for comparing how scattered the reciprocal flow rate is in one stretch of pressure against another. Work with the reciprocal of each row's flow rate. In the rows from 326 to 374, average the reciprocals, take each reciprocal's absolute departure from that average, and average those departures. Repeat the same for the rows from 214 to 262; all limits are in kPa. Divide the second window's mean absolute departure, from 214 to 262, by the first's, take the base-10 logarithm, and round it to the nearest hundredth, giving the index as -0.35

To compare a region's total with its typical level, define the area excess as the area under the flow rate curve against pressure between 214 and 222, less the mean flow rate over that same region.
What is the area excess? 36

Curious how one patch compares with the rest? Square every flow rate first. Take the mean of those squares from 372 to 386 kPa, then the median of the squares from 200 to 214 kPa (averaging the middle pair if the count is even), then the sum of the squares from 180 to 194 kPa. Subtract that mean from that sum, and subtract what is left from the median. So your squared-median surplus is -160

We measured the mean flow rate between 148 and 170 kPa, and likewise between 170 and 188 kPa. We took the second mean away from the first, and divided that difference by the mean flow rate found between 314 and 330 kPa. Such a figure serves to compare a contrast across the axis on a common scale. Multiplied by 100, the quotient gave 10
